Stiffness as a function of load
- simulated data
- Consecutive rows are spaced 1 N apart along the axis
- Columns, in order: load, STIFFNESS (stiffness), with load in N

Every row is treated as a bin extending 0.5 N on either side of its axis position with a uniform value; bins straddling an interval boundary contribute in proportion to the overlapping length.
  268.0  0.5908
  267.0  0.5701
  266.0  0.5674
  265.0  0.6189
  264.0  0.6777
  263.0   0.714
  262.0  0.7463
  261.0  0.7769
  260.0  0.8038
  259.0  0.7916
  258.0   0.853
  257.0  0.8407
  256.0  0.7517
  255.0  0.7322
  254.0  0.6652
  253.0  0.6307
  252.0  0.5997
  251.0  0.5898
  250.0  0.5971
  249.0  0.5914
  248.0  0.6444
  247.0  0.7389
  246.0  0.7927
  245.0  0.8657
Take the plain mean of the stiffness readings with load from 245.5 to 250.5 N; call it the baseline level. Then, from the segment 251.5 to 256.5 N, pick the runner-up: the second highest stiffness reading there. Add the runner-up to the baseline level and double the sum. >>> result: 2.81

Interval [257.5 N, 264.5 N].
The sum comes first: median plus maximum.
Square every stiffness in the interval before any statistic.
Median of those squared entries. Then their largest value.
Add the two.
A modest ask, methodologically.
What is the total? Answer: 1.33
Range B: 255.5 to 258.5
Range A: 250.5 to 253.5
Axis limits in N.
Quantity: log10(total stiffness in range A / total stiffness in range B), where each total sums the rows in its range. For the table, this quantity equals -0.13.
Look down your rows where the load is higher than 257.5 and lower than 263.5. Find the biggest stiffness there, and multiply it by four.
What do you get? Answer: 3.41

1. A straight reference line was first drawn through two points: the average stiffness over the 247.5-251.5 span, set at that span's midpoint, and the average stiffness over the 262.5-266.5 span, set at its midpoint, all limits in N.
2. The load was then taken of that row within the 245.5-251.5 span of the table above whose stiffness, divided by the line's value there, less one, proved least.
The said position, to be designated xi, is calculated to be 251.0 N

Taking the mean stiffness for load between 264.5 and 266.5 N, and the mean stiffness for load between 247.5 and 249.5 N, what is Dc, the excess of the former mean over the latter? -0.02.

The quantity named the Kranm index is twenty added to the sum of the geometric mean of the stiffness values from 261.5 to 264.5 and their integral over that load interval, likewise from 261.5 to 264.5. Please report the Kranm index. 22.9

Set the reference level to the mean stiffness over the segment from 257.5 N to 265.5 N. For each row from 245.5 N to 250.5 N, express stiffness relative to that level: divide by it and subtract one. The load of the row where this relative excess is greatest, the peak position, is 246.0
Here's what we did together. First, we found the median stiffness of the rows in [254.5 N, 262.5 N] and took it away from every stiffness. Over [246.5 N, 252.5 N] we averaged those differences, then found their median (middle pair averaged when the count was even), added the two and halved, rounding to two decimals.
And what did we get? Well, -0.17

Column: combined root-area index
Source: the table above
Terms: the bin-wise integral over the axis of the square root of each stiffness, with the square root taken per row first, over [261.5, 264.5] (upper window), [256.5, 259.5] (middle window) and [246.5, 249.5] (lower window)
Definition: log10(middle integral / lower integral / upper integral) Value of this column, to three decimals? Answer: -0.353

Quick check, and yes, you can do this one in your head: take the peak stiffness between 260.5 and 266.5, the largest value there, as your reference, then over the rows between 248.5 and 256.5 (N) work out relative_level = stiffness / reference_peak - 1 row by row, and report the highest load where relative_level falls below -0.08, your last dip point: 254.0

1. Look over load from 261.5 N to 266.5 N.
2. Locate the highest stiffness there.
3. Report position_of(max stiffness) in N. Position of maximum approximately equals 262.0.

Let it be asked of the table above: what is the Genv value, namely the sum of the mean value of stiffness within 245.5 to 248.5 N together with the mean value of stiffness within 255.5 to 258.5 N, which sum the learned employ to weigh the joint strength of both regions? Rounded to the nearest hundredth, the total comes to 1.54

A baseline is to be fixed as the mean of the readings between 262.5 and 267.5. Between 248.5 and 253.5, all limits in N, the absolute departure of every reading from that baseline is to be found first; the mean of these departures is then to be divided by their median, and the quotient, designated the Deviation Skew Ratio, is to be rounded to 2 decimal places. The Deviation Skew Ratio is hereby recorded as 0.87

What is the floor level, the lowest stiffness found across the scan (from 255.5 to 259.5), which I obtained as 0.7517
